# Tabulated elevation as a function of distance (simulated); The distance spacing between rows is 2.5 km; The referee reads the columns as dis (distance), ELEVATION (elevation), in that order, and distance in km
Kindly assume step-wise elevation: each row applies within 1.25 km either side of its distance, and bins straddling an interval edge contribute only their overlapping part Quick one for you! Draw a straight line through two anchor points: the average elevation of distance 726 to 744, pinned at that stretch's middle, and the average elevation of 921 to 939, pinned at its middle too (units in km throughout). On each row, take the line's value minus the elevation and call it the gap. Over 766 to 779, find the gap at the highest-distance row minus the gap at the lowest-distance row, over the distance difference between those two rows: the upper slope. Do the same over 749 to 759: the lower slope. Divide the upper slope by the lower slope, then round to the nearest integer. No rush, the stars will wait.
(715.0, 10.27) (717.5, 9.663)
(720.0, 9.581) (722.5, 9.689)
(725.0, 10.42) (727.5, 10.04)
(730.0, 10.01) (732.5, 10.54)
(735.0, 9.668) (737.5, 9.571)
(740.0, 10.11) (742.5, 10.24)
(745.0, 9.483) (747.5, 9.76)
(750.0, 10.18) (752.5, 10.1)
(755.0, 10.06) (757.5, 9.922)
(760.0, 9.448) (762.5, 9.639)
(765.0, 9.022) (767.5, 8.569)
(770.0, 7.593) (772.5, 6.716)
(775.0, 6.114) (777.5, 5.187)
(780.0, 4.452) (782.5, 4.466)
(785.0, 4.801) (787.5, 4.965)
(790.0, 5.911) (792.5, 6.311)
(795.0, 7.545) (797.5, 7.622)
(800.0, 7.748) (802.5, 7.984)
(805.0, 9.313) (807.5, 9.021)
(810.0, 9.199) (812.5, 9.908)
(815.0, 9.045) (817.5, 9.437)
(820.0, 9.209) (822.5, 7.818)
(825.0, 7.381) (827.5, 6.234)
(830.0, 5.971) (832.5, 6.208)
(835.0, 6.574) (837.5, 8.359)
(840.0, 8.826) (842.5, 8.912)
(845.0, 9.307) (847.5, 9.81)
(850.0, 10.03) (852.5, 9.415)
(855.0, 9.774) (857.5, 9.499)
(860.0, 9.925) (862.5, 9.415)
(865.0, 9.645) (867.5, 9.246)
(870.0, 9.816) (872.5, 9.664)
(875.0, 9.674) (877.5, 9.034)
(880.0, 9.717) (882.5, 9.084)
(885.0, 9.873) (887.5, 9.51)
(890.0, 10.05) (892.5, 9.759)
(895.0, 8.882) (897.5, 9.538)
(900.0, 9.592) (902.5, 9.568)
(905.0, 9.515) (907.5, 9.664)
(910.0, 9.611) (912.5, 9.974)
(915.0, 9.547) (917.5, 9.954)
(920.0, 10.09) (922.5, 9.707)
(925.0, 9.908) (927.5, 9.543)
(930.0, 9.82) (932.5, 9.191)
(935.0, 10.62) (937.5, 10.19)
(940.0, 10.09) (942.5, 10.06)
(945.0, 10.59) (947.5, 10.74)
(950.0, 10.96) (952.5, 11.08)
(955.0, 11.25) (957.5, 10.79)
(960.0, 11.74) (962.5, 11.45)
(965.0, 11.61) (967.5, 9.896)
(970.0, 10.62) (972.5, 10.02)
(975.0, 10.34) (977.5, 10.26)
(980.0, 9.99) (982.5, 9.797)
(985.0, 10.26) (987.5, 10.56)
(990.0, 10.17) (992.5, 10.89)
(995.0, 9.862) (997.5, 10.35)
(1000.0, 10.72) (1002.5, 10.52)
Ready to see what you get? 10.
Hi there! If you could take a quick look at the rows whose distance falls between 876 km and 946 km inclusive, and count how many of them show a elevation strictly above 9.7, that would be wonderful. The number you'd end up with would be 15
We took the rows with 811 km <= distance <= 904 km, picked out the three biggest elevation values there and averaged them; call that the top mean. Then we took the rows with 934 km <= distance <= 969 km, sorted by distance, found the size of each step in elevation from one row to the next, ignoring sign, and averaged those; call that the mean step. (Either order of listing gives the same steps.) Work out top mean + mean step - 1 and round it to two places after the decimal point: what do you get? 9.41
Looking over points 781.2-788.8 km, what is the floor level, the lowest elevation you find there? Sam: 4.466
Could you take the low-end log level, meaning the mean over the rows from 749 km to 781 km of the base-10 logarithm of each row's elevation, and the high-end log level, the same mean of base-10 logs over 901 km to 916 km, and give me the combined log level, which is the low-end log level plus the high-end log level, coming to 1.89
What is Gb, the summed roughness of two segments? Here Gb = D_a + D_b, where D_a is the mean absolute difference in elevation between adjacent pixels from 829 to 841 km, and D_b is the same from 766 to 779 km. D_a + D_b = 1.56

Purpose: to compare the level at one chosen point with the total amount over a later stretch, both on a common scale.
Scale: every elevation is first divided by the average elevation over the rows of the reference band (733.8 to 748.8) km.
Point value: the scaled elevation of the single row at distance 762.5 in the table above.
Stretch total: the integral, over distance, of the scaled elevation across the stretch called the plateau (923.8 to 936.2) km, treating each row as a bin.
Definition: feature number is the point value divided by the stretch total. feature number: 0.079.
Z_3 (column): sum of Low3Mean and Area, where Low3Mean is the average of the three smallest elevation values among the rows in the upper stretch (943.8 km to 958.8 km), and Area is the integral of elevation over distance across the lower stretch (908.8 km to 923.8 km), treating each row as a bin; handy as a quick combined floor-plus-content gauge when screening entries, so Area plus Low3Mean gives 158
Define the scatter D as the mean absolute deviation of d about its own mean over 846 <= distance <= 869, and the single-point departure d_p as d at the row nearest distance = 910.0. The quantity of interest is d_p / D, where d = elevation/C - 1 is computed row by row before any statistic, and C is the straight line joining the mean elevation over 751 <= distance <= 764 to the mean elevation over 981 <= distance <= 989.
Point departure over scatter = -2.1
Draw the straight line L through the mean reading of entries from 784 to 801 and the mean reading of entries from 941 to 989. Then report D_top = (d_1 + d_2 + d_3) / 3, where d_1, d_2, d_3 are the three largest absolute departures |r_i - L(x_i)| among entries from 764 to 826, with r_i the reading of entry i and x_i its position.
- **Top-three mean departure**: 3.0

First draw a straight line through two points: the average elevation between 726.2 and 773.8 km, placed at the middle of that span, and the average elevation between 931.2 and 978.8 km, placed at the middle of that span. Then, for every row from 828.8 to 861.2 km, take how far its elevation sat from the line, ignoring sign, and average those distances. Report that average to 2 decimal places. 1.35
